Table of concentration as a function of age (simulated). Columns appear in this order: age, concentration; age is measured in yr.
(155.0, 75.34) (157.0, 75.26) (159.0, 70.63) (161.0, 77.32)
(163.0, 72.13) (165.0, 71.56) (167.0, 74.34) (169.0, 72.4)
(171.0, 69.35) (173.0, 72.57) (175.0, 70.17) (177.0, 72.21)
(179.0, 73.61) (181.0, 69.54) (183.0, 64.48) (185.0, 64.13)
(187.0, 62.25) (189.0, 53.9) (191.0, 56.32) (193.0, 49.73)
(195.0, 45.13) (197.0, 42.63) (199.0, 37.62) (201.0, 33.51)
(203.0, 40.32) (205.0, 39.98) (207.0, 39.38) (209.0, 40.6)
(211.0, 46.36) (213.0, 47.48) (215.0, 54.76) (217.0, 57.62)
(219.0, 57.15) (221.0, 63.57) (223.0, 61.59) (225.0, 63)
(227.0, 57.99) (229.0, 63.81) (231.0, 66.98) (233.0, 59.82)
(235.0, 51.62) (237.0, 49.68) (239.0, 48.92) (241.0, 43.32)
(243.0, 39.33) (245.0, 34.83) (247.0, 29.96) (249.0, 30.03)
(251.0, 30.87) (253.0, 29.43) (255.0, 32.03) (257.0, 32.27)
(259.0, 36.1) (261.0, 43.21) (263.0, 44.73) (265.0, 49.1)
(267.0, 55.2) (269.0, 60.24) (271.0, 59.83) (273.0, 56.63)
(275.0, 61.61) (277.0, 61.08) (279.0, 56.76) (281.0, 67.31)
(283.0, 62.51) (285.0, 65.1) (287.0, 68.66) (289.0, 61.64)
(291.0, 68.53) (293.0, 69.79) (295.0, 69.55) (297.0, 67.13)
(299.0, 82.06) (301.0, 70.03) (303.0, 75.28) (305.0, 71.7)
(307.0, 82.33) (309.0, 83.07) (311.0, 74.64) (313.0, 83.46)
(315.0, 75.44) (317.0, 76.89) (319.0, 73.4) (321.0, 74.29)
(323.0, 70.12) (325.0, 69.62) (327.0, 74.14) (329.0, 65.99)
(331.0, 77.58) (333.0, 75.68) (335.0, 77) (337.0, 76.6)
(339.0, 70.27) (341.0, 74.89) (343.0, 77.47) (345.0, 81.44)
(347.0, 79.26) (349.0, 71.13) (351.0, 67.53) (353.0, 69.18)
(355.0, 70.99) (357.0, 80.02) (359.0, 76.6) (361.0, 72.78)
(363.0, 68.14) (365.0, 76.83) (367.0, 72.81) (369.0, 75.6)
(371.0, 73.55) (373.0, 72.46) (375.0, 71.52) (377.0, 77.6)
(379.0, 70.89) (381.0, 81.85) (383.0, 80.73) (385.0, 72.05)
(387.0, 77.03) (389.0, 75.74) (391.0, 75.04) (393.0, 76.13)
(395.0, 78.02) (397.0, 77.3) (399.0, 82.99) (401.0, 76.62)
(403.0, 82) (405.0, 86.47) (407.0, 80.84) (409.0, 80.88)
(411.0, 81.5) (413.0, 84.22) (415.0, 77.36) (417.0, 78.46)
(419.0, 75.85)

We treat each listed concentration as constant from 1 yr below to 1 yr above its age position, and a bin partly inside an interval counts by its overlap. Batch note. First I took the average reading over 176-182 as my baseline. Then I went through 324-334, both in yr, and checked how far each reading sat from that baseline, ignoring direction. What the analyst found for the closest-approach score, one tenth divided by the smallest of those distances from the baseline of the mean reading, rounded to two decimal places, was 0.05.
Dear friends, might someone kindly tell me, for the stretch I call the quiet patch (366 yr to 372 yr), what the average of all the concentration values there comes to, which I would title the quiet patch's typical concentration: 74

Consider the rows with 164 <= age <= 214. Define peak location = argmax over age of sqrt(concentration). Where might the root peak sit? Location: 167.0 yr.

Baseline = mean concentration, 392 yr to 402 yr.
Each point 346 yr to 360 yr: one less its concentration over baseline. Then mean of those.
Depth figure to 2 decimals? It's 0.06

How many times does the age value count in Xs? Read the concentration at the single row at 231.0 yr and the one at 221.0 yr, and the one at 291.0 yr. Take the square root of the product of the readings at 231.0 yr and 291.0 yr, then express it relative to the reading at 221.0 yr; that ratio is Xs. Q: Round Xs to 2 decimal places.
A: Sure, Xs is 1.07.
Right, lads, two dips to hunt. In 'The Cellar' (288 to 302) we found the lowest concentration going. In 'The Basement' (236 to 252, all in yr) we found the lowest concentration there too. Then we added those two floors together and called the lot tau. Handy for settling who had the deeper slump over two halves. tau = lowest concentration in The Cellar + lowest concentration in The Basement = 92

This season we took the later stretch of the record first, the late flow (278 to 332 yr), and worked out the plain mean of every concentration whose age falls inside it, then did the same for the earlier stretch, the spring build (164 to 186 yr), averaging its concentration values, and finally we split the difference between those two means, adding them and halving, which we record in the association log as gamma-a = 71.1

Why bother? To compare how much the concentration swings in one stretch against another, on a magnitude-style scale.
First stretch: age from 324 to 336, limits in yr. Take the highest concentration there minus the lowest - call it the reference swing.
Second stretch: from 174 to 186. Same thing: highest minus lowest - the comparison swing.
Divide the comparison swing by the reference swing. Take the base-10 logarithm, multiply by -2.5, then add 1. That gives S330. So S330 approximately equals 1.2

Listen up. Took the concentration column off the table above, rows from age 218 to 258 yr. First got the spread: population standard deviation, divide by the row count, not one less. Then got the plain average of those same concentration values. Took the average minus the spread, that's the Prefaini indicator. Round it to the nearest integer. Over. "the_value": 34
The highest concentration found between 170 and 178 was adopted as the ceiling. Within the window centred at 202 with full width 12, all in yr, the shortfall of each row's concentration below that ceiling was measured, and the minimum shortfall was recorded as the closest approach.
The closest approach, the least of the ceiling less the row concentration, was 30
